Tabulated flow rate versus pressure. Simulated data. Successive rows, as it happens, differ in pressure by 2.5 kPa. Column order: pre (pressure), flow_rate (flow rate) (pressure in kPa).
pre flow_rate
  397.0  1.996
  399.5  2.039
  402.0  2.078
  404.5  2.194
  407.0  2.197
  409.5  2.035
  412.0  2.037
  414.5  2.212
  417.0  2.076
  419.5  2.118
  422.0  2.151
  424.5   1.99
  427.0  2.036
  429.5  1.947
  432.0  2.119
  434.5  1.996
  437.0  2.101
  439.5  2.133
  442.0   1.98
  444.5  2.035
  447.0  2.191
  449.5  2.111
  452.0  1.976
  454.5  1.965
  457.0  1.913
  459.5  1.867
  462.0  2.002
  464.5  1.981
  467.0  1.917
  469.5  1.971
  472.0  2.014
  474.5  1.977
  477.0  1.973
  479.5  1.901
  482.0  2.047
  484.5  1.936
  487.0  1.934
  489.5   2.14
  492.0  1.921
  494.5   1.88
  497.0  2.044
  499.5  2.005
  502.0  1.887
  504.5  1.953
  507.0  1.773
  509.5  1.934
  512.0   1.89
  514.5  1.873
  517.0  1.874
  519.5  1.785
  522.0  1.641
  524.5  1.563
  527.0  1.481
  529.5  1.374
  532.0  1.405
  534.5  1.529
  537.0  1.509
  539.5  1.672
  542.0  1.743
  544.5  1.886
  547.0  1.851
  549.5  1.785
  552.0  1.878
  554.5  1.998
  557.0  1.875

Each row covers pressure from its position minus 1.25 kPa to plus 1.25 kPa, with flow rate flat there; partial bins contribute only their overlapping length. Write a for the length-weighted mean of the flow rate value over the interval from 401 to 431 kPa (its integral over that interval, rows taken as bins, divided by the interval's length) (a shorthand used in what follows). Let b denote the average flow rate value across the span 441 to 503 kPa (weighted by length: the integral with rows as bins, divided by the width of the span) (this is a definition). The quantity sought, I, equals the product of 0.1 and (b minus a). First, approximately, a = 2.090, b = 2.0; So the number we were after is -0.01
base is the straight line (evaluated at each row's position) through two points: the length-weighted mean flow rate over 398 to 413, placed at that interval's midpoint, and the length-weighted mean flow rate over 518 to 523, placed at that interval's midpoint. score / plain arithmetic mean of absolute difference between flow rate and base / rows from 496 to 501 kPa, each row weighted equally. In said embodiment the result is 0.23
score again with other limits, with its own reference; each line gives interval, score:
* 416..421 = 0.04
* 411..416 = 0.09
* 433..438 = 0.06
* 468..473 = 0.11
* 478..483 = 0.12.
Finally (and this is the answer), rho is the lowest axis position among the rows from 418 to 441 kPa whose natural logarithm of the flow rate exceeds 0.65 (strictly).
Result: 419.5 kPa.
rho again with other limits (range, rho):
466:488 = 467.0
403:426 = 404.5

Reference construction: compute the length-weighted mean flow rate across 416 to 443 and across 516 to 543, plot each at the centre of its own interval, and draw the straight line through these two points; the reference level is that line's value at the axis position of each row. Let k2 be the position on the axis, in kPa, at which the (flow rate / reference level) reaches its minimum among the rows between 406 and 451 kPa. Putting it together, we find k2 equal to 409.5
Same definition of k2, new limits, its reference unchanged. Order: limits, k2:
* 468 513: 479.5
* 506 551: 529.5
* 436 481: 459.5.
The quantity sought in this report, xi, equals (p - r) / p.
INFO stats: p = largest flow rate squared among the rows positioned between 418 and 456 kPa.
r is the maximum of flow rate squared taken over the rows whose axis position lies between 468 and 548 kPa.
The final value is 0.05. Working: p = 4.8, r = 4.58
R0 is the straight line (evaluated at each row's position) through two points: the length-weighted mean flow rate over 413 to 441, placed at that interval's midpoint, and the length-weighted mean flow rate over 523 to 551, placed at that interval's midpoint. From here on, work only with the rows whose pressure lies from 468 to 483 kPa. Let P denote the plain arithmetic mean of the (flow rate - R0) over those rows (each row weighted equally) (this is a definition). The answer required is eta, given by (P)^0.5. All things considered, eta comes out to 0.32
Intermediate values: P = 0.10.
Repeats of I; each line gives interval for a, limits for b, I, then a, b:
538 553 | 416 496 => 0.02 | 1.796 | 2.0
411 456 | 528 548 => -0.04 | 2.065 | 1.6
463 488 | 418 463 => 0.01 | 1.966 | 2.0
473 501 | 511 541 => -0.03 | 1.978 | 1.6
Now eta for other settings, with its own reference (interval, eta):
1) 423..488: 0.20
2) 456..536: 0.25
